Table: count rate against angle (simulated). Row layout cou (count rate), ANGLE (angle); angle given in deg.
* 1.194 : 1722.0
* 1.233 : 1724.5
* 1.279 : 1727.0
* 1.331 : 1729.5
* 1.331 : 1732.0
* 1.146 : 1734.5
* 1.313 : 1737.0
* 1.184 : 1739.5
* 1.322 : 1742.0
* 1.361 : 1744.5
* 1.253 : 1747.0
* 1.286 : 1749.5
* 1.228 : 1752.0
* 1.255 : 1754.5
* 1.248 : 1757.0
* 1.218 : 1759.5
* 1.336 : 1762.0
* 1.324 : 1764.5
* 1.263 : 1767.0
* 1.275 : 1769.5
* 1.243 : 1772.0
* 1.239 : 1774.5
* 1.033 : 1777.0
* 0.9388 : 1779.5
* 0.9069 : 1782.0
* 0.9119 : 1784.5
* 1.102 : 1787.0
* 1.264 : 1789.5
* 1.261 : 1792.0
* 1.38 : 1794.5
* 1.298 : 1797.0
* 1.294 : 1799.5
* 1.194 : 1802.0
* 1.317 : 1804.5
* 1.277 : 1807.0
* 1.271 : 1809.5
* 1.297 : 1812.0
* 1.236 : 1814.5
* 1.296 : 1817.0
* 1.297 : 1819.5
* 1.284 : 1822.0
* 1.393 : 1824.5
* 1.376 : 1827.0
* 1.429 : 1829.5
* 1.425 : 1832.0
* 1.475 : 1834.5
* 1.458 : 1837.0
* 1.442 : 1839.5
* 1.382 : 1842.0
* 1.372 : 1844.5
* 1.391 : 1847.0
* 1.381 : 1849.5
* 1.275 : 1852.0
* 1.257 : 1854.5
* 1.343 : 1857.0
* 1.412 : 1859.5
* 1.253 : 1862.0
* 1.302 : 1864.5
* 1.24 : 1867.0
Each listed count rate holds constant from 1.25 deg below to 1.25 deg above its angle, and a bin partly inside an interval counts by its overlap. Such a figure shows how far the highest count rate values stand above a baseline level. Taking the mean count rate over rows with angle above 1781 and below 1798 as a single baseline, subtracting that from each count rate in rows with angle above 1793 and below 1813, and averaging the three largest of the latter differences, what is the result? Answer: 0.17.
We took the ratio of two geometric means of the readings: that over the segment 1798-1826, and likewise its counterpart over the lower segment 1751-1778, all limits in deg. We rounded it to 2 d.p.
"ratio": 1.04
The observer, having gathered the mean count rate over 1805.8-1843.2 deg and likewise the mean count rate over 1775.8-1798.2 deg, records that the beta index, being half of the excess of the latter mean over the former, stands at -0.12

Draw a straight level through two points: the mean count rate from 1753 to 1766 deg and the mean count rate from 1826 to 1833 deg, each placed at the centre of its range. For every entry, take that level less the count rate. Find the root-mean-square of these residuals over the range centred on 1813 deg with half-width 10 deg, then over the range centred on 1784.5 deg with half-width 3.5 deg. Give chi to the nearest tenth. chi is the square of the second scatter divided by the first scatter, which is 1.3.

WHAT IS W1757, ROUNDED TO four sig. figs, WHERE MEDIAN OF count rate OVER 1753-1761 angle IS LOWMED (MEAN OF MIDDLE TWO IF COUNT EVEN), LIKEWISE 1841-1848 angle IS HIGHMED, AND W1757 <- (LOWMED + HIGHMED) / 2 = 1.315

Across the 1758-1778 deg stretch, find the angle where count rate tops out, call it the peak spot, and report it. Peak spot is 1762.0 deg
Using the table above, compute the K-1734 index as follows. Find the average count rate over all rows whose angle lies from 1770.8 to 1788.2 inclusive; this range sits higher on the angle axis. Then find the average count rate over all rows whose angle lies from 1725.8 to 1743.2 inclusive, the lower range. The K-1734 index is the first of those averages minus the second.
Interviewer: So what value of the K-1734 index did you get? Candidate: -0.22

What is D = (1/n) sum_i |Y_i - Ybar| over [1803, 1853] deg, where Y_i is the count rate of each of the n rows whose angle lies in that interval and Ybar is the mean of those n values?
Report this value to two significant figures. 0.063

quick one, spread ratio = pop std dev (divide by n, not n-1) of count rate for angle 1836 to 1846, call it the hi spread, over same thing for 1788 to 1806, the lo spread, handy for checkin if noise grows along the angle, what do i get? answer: 0.70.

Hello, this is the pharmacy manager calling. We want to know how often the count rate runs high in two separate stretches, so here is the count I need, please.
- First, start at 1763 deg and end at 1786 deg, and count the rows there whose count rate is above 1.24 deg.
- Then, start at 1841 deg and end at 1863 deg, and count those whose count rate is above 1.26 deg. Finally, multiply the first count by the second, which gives 28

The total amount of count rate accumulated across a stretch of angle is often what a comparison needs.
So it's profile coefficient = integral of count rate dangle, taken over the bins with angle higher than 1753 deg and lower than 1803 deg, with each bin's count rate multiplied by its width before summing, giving 60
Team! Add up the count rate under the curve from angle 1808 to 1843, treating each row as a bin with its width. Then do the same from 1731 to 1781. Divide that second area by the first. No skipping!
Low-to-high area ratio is 1.30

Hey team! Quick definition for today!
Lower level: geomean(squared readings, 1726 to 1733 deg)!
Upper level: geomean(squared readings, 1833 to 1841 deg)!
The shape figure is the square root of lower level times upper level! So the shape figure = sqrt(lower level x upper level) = 1.92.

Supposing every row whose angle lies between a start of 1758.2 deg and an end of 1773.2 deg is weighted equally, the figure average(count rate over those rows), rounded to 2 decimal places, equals 1.28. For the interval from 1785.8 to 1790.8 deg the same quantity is 1.18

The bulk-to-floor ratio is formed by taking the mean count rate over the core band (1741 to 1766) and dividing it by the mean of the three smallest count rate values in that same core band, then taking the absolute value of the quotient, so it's 1.042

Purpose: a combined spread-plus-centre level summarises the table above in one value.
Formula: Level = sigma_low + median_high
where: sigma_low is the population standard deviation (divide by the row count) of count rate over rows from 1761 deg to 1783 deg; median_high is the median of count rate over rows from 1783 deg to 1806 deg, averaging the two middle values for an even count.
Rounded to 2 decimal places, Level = 1.42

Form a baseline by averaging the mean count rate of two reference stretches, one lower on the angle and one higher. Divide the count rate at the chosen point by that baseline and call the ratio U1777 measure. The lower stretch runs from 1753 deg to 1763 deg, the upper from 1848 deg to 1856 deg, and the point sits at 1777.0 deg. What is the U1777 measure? 0.80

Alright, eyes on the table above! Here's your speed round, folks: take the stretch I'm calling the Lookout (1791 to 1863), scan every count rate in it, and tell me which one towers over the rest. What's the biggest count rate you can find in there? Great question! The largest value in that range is 1.475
